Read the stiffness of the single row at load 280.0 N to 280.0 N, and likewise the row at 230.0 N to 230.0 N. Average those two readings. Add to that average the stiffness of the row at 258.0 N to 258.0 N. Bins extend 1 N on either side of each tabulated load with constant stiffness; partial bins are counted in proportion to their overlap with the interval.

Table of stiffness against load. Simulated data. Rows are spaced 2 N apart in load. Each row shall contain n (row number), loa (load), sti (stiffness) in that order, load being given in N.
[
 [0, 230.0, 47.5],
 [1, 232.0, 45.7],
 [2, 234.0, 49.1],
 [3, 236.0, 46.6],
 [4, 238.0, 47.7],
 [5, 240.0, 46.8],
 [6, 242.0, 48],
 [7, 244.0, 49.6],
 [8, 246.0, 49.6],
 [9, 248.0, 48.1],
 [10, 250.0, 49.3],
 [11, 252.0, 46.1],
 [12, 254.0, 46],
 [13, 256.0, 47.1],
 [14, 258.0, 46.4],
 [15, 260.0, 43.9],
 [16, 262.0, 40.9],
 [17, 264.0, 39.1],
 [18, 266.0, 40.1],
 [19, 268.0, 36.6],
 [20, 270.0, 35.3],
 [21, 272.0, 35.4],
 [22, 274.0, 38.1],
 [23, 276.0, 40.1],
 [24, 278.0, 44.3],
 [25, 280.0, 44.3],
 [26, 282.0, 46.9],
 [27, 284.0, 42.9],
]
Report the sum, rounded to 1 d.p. 92.3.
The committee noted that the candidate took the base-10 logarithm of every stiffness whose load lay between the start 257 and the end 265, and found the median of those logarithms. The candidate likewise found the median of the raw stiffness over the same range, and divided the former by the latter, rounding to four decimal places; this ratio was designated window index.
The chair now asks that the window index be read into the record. 0.0384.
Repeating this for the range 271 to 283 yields 0.0385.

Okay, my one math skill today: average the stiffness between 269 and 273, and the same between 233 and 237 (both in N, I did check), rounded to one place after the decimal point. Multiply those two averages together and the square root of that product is 41.1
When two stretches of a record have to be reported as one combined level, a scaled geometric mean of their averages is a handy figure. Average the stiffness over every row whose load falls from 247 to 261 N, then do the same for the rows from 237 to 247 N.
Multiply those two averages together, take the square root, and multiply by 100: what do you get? 4751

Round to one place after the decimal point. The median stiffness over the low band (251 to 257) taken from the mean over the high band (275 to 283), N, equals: -2.2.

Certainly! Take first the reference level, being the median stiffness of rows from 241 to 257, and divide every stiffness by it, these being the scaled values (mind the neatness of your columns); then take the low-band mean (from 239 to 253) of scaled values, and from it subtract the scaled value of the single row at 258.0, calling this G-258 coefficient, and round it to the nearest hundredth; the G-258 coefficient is 0.04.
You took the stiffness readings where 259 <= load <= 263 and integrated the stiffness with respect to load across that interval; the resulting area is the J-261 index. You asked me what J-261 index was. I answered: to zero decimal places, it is 170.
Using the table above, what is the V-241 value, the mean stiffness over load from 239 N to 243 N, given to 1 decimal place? 47.4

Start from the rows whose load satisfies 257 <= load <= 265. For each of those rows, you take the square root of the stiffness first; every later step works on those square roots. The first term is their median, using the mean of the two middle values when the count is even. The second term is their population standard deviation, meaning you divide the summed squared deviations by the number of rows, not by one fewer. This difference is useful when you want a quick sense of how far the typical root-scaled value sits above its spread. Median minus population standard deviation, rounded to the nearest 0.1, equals 6.3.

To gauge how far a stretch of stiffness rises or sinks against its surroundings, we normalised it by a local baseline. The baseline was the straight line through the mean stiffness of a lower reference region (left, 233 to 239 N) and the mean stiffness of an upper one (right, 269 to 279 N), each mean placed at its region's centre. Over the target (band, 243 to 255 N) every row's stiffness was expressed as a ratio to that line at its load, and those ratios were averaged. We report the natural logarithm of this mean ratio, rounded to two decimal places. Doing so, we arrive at 0.07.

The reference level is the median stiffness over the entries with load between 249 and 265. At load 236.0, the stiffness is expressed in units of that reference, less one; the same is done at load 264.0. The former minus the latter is 0.16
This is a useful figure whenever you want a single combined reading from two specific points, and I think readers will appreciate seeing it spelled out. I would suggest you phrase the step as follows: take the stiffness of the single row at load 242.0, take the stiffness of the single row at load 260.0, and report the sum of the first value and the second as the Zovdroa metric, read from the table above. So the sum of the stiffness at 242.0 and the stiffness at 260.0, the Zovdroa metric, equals 91.9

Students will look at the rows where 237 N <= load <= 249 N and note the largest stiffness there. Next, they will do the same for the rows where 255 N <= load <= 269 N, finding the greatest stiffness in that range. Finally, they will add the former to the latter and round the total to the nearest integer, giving 97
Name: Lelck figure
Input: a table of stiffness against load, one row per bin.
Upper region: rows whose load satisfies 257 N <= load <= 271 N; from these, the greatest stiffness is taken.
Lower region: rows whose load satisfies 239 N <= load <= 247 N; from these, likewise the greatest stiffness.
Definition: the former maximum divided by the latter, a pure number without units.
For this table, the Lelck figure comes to 0.94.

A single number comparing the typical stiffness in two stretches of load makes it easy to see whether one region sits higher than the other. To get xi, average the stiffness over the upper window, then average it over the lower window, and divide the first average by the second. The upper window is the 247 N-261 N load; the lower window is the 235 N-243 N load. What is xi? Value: 0.99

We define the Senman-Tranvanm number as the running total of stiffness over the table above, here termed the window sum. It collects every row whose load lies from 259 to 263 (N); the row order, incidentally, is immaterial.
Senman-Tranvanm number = 84.8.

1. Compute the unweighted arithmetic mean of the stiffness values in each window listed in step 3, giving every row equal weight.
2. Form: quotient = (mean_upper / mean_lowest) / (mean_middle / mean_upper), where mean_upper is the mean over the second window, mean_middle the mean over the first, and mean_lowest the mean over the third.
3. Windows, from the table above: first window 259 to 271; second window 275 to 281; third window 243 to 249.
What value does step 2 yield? 0.95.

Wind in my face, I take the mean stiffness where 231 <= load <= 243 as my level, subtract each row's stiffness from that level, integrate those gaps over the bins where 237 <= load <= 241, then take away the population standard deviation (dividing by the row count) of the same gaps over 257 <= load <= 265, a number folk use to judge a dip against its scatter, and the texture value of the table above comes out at -2.5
